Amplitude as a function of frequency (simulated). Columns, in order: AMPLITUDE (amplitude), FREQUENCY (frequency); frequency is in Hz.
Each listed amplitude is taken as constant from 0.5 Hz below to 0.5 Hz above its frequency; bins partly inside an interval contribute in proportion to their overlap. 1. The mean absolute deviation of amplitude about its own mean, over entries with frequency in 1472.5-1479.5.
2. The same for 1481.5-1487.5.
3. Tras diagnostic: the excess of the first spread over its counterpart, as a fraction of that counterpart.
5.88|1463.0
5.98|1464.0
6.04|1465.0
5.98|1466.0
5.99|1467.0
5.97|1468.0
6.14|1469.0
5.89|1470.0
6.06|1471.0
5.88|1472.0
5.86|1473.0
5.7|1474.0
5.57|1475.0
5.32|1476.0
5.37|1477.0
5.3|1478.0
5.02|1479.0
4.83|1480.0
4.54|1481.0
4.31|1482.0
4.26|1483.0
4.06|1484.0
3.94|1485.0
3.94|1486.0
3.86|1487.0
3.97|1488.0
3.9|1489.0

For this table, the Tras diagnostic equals 0.51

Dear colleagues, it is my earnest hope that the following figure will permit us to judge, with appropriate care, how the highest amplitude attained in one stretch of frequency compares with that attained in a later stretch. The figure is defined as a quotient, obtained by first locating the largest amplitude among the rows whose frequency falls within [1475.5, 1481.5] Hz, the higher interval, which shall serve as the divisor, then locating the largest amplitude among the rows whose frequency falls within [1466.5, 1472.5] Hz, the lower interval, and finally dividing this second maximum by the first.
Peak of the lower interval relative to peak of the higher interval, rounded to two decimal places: 1.14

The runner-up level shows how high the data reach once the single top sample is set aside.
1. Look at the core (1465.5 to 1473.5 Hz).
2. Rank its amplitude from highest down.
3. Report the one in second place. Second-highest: 6.06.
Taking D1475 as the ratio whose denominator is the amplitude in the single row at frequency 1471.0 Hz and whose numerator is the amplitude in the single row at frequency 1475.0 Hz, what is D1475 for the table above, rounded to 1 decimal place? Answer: 0.9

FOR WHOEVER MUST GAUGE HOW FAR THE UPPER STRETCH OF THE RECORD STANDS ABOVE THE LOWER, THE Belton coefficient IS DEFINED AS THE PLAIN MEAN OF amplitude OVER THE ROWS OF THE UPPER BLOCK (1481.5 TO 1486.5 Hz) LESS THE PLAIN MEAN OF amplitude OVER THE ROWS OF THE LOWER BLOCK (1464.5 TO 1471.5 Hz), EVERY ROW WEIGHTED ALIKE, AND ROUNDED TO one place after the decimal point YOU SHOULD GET -1.9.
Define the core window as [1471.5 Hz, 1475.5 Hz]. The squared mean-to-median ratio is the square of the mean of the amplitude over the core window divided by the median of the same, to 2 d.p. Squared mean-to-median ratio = 0.99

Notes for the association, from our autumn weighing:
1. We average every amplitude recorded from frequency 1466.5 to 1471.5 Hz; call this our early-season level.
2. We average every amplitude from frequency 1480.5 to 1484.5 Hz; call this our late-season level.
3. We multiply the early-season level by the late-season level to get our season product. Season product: 26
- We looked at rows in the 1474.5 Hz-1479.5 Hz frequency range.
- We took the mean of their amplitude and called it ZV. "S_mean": 5.3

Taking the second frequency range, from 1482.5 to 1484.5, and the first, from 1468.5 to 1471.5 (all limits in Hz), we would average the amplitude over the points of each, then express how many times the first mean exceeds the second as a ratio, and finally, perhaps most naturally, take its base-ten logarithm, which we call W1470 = 0.16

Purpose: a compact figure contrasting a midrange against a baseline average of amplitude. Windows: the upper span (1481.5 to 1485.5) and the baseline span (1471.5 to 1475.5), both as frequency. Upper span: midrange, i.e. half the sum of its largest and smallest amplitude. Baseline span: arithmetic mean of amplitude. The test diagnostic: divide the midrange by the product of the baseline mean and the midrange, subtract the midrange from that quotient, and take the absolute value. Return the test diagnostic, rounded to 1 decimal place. 4.0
